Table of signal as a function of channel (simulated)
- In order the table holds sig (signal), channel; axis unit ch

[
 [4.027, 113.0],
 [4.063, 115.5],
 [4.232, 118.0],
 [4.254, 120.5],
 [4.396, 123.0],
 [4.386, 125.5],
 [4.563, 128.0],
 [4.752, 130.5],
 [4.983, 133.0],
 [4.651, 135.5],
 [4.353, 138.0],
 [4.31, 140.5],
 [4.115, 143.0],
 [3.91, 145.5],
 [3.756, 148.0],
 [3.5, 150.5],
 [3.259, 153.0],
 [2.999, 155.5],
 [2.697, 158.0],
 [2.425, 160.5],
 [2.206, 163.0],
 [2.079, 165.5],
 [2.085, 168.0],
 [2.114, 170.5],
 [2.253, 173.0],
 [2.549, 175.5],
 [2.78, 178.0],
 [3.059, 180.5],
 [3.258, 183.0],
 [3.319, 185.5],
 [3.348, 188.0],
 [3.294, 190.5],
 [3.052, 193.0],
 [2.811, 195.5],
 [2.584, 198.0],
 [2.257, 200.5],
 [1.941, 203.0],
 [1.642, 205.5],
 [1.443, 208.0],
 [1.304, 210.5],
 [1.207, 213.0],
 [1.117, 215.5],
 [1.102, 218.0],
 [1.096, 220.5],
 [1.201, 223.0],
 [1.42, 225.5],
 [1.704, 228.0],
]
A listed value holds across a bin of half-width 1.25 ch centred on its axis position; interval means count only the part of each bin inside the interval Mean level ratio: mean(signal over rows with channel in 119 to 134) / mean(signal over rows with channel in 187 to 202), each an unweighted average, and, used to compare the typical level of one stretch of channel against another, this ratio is 1.58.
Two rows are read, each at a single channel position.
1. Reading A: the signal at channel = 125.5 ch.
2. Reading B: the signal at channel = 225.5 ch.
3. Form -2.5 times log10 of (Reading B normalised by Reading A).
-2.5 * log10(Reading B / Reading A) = 1.22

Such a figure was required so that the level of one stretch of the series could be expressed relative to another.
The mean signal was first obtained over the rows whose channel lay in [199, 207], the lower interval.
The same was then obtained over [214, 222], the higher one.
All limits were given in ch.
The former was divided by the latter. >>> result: 1.76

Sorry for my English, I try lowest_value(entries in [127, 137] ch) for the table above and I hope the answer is 4.563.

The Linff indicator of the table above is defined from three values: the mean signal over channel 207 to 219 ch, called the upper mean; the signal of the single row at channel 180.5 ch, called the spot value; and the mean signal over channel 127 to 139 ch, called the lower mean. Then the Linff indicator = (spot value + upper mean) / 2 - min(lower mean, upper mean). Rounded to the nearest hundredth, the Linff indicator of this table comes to 0.91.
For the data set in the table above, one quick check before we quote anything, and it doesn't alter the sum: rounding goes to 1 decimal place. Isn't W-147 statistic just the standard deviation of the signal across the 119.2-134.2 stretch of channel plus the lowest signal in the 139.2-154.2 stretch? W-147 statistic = 3.5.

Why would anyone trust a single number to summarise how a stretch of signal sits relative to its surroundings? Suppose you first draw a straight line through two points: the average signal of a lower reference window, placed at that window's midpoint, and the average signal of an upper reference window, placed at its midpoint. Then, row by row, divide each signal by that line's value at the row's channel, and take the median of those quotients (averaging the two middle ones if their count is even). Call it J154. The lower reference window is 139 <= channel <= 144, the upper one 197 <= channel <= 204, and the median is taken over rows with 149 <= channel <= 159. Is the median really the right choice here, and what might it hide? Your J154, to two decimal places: 0.82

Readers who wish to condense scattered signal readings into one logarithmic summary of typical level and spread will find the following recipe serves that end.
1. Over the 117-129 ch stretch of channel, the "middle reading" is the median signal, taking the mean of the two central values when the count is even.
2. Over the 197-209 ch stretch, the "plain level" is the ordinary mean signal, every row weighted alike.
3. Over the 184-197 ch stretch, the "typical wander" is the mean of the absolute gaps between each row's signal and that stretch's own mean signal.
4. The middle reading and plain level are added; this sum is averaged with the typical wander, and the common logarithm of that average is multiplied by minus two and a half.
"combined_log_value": -1.29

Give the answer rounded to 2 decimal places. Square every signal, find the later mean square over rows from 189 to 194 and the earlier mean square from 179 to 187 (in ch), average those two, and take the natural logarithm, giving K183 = 2.32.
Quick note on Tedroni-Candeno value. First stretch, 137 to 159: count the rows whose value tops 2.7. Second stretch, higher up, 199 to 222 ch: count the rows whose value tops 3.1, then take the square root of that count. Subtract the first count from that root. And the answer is -8.0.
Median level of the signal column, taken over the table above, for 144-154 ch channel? 3.6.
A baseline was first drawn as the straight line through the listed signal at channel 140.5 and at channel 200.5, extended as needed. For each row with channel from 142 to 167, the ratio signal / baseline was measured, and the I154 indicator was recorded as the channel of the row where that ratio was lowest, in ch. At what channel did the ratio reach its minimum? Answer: 165.5 ch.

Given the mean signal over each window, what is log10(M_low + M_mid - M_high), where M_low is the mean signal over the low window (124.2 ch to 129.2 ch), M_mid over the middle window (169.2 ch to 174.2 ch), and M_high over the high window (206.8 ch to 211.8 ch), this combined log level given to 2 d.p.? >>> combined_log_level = 0.72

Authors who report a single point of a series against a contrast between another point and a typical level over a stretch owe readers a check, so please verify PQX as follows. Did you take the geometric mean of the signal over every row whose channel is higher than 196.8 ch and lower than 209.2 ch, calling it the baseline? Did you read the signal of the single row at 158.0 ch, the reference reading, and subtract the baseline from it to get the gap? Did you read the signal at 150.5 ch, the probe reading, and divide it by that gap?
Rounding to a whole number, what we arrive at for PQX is 5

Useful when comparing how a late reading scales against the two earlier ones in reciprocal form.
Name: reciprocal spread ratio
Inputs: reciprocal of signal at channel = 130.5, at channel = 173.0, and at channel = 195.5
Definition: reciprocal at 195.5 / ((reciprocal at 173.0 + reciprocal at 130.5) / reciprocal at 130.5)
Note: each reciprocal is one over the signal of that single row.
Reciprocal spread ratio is 0.11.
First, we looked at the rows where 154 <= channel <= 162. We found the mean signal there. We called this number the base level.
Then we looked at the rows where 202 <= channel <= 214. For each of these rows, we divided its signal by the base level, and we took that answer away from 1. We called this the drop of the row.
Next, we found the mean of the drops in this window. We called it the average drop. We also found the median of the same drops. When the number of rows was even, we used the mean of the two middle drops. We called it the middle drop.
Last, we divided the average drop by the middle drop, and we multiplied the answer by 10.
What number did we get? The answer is 9.5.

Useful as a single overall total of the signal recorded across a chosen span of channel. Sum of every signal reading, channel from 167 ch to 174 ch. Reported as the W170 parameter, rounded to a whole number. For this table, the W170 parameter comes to 6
